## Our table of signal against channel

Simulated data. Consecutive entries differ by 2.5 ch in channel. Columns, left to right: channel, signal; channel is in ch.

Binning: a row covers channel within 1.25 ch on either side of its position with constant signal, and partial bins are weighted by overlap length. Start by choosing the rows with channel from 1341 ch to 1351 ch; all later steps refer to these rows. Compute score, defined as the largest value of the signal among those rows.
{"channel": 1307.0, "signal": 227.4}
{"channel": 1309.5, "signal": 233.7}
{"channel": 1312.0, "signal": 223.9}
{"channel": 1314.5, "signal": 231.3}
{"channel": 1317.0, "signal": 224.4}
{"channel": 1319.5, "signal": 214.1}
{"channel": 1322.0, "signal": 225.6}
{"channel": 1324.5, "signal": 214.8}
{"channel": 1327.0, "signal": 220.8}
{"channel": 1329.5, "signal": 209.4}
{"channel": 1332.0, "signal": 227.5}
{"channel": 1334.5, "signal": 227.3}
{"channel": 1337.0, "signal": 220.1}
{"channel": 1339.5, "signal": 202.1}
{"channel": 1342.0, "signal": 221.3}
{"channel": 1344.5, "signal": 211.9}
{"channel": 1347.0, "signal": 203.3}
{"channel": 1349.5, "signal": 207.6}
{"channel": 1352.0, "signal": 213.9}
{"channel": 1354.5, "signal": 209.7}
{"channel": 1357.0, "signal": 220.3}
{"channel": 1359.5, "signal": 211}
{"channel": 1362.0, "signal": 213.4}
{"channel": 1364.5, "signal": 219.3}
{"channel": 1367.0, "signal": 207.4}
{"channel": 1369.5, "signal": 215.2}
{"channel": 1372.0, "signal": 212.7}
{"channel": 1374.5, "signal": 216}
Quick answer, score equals 221.3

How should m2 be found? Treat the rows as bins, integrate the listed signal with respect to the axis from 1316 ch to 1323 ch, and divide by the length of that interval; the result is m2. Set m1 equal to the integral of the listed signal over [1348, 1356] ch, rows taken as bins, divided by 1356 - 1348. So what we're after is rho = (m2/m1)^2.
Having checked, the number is 1.10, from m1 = 210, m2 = 221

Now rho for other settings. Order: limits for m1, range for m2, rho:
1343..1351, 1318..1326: 1.10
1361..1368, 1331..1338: 1.11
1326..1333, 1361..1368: 0.95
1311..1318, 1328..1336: 0.95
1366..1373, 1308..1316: 1.17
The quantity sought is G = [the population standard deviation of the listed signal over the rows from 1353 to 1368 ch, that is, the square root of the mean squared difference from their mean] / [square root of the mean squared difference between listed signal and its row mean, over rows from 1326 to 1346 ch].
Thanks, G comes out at 0.6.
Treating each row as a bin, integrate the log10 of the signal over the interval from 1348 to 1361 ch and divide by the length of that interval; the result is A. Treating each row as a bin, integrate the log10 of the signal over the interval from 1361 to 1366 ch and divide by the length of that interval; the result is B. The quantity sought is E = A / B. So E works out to 1.00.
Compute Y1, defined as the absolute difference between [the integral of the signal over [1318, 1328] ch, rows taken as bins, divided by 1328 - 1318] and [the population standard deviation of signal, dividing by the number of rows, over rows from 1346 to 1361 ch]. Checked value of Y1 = 214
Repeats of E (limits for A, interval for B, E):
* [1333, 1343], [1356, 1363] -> 1.00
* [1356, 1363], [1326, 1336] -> 0.99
